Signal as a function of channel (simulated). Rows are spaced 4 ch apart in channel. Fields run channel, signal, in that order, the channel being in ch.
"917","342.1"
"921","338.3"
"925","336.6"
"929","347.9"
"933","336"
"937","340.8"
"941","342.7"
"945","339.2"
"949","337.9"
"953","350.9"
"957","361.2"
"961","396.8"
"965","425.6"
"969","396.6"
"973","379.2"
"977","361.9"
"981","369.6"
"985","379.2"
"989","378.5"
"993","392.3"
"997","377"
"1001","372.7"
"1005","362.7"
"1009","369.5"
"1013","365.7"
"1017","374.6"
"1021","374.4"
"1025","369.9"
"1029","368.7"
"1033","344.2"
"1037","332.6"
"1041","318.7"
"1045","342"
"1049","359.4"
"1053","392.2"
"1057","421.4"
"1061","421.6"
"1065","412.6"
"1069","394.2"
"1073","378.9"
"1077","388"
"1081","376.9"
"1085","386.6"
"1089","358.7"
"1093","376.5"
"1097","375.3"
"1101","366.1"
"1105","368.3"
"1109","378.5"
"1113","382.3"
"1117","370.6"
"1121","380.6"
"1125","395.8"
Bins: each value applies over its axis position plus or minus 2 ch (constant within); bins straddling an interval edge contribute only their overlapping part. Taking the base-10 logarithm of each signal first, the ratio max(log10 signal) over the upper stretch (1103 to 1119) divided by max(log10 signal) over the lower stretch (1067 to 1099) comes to 0.995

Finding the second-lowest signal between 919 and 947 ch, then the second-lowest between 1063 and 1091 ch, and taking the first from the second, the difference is 40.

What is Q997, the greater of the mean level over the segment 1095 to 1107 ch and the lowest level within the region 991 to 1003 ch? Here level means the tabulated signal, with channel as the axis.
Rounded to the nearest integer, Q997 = 373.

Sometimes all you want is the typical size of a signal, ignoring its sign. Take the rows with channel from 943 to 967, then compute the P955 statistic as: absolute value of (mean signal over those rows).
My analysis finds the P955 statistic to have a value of 369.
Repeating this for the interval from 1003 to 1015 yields 366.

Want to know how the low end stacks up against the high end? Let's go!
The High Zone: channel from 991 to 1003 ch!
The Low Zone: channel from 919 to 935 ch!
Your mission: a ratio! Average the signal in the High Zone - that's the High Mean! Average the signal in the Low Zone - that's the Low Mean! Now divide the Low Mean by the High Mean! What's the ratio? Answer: 0.89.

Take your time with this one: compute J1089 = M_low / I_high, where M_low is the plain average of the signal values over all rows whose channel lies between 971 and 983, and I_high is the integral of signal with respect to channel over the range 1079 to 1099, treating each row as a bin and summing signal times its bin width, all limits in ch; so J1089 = 0.05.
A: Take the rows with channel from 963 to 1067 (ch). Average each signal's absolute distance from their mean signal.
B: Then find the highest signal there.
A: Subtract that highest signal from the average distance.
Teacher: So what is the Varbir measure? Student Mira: -407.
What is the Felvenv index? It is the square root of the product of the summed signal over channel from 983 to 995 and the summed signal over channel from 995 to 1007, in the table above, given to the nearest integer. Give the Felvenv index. 1131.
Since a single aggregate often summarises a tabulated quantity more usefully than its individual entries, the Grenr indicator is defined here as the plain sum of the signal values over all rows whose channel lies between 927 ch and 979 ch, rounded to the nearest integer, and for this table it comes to 4717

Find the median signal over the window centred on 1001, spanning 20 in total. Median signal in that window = 373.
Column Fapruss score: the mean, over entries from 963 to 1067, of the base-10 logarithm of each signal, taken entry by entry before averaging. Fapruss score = 2.574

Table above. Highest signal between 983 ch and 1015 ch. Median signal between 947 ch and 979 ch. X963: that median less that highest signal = -22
